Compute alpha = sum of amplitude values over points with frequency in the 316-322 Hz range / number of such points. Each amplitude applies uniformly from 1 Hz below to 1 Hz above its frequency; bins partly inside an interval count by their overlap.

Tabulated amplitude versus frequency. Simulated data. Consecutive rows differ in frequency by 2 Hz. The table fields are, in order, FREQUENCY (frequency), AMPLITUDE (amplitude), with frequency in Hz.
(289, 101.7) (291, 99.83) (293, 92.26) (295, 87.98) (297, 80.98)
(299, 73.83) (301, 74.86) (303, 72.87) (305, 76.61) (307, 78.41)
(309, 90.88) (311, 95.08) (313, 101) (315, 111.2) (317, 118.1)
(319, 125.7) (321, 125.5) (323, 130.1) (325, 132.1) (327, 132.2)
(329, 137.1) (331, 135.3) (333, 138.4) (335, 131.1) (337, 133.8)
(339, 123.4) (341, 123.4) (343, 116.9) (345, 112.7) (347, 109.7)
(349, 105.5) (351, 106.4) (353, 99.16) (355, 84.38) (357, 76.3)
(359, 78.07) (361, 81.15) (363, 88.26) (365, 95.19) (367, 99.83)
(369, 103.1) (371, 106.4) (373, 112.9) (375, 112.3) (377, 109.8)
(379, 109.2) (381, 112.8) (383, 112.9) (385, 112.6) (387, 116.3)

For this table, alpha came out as 123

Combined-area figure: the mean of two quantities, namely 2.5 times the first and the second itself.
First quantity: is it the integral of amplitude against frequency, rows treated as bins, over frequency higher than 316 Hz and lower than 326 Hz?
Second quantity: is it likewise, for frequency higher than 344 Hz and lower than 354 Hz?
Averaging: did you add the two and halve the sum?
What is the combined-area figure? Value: 2112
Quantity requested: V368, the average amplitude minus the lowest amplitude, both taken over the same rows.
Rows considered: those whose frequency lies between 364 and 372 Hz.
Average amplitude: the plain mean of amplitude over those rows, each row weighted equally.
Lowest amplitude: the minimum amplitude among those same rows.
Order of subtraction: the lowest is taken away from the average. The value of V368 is 5.9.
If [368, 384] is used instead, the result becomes 6.8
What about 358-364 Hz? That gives 4.4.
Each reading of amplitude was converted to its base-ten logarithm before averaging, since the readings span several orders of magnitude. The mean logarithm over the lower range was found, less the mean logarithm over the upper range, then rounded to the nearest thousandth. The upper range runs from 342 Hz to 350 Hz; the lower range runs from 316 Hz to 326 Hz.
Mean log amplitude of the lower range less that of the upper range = 0.055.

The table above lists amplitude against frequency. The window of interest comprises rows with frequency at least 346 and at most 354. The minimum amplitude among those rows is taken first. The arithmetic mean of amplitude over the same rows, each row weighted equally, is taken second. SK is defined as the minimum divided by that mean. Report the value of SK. 0.94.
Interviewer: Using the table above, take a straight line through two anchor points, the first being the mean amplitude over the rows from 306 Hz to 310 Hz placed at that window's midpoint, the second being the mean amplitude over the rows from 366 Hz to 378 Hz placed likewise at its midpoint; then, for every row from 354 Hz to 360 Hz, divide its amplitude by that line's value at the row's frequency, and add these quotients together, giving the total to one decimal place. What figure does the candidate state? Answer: 2.3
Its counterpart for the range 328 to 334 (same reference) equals 4.4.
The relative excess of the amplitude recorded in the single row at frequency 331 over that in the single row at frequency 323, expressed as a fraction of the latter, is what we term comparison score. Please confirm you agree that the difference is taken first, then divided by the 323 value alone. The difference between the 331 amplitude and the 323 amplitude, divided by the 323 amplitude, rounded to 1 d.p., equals 0.0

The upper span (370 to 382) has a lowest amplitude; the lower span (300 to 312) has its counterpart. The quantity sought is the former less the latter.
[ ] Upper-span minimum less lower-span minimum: 34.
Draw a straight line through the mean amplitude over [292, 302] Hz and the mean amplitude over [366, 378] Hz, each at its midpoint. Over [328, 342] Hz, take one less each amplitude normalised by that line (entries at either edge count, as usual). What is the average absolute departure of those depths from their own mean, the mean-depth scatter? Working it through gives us 0.066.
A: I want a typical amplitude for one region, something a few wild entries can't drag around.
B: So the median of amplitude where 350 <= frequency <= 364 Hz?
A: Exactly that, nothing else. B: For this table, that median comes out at 84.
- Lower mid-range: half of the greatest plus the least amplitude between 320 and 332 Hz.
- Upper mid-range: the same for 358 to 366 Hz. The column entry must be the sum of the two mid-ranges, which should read 218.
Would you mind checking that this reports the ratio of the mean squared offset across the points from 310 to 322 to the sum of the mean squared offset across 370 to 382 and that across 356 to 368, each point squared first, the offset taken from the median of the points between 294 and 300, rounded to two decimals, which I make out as 1.16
